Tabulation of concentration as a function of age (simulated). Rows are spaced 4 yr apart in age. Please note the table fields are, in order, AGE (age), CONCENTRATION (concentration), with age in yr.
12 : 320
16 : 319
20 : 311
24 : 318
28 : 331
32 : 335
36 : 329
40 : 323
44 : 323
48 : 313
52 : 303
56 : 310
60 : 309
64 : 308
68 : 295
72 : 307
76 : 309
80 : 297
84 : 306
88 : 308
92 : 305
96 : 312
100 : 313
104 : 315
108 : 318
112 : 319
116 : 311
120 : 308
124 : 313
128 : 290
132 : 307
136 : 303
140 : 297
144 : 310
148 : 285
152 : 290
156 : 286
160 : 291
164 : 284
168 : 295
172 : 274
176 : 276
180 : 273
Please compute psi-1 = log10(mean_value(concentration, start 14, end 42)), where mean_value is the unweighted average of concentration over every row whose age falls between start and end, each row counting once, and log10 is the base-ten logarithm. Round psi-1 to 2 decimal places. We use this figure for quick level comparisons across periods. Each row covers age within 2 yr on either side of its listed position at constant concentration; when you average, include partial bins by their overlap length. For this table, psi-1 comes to 2.51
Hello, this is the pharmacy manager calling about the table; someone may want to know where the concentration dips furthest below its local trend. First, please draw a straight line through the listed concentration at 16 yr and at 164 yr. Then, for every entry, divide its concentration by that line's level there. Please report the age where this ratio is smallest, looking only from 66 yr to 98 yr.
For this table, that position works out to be 68 yr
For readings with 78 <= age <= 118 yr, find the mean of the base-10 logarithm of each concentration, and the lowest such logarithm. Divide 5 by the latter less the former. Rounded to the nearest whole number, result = -262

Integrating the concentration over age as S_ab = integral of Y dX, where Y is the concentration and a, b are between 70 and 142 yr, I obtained 22152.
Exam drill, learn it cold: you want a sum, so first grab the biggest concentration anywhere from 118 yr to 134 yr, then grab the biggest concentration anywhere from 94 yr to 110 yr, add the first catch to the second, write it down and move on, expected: 631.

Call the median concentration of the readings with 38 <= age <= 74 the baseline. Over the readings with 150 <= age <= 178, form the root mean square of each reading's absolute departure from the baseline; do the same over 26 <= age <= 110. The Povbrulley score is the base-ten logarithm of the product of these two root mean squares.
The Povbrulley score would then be 2.44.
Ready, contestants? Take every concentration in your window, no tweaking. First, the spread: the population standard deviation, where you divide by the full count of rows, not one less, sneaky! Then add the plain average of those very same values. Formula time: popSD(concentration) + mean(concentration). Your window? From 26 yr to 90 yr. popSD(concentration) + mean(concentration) 324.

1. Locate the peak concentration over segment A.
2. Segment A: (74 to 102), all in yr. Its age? 100 yr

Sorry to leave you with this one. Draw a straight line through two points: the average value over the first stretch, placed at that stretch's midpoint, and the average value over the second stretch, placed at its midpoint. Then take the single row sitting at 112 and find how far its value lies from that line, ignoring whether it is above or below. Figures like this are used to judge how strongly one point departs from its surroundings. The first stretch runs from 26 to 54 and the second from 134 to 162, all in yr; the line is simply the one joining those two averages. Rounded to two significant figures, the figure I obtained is 15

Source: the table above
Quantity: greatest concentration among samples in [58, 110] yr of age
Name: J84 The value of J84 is 318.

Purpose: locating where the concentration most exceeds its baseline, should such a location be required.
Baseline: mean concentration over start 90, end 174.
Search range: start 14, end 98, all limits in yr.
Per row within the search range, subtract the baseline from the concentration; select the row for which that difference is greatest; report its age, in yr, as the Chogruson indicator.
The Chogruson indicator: 32 yr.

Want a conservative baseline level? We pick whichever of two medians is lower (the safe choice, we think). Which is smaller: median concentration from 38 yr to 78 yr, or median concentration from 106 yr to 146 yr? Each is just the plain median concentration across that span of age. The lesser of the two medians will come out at 309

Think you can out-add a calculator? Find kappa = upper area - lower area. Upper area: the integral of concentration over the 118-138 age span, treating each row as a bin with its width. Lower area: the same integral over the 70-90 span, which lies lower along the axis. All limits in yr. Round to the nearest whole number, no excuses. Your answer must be -24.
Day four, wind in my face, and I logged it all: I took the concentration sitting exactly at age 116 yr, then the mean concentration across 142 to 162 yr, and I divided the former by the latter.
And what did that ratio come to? 1.06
